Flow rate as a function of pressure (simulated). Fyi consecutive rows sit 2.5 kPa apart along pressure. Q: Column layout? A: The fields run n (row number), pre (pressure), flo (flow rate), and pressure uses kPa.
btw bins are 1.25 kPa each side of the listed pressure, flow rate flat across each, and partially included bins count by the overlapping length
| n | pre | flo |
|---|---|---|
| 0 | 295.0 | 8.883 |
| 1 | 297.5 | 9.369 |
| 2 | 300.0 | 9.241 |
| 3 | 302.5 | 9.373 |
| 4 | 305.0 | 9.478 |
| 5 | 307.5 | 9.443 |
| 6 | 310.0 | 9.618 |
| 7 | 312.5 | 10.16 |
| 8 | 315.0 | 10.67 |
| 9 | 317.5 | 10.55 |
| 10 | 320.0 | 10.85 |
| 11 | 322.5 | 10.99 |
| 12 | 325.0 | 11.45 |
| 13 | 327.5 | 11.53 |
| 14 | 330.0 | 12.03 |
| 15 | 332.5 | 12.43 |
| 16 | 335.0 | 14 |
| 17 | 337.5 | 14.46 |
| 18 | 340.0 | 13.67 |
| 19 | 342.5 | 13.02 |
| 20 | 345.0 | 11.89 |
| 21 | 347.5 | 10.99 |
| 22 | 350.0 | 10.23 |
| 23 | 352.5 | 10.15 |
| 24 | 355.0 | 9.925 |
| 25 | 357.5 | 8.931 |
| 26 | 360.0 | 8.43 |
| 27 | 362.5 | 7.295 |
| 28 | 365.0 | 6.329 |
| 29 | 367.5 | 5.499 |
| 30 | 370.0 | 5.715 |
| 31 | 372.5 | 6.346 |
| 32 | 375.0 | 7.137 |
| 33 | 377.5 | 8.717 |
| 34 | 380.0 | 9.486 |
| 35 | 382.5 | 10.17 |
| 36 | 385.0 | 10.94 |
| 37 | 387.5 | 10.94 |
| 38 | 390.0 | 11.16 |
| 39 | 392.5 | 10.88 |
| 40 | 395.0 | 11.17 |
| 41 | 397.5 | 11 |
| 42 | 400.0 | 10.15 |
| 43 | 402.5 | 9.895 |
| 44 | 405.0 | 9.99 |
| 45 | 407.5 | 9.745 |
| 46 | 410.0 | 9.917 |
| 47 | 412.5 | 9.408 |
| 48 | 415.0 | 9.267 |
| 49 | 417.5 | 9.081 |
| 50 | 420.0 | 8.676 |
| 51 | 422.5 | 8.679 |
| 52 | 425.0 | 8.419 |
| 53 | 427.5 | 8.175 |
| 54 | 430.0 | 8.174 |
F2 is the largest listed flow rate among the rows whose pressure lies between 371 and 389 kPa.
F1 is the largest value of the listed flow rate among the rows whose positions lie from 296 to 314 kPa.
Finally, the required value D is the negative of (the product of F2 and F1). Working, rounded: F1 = 10.16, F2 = 10.94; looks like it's -111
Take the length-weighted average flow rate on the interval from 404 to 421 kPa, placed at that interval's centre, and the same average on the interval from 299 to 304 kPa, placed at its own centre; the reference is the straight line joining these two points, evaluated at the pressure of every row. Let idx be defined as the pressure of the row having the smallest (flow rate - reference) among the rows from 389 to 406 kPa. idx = 402.5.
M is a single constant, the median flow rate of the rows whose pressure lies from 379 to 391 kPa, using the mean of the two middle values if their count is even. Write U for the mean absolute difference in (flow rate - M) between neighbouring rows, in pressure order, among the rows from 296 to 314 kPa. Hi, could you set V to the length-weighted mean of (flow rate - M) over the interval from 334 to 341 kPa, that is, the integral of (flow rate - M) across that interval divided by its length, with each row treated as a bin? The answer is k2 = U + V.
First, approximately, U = 0.19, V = 3.1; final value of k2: 3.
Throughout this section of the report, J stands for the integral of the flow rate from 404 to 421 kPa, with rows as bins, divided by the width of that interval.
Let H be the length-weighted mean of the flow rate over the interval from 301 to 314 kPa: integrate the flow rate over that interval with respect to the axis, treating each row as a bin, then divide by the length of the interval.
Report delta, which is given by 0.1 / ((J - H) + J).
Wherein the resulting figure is 0.0108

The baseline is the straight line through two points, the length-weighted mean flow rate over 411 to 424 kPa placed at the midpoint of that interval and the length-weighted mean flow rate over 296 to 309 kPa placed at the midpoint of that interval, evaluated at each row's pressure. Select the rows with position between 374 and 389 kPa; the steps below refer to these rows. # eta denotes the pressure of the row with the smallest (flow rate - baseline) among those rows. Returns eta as 375.0 kPa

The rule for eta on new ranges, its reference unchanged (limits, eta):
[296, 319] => 300.0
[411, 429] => 427.5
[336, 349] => 347.5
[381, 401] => 382.5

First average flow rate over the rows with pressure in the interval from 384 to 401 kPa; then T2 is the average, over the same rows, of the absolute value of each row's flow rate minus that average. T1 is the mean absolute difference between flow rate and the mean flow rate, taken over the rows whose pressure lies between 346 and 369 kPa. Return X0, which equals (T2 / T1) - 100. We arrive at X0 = -99.86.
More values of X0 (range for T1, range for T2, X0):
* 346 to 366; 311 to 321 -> -99.84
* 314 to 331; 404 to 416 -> -99.41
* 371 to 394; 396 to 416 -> -99.76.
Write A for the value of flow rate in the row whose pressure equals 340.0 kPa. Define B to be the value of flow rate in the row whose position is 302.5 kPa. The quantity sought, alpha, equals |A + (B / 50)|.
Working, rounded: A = 13.67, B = 9.373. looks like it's 13.9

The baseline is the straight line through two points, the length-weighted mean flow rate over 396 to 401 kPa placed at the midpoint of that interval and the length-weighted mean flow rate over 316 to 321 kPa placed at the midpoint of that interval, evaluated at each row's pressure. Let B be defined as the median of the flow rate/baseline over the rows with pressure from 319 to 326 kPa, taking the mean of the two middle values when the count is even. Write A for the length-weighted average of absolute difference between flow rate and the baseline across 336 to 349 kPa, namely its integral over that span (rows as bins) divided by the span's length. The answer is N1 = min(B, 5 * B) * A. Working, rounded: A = 2.1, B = 1.03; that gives 2.2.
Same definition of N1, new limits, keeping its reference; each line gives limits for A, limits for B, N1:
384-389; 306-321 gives 0.3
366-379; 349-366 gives 3.3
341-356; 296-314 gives 0.9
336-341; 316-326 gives 3.5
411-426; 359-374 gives 1.0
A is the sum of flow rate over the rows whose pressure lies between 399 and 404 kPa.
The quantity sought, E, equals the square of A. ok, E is 402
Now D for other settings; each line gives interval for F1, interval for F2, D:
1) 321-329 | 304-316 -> -123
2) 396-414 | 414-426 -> -102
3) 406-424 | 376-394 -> -111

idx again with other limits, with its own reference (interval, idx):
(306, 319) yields 307.5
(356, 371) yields 367.5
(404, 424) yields 420.0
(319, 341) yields 320.0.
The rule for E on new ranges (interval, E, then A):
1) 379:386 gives 936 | 31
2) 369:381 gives 1399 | 37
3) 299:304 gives 346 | 19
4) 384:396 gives 3035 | 55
